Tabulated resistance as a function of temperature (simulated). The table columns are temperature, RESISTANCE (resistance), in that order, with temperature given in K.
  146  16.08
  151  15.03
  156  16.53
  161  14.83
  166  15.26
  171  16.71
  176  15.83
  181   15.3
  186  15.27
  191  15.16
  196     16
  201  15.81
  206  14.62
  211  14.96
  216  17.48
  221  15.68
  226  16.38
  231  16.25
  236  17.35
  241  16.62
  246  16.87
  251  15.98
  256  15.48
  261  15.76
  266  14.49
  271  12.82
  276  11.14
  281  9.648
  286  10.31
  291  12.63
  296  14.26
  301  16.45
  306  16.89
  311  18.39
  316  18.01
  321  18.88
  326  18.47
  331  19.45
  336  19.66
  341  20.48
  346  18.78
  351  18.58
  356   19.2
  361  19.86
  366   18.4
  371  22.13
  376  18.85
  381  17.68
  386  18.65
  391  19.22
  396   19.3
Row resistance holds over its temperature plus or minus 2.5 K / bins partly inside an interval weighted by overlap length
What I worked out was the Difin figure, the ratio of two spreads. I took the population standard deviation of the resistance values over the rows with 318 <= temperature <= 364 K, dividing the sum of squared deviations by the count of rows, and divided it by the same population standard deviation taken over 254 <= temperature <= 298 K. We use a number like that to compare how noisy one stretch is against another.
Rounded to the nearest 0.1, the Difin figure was 0.3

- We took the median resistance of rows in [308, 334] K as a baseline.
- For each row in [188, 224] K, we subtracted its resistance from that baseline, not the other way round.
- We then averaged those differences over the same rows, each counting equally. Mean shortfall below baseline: 2.8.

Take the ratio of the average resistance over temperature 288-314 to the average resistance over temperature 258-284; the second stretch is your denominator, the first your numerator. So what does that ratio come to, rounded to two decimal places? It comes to 1.23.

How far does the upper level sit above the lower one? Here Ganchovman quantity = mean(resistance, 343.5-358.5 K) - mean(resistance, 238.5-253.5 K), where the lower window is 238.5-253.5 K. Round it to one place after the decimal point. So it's 2.4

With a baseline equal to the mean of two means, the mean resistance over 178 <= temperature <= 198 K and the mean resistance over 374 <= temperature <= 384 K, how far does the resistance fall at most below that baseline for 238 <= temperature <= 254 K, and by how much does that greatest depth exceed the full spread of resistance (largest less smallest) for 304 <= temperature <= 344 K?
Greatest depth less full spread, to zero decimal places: -3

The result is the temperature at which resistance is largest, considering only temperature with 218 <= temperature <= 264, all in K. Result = 236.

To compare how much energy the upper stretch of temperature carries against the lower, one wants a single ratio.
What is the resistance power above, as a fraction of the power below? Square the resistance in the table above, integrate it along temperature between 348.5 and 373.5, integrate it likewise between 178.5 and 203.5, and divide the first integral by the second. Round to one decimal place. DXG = 1.6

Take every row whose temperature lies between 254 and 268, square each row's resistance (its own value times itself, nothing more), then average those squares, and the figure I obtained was 233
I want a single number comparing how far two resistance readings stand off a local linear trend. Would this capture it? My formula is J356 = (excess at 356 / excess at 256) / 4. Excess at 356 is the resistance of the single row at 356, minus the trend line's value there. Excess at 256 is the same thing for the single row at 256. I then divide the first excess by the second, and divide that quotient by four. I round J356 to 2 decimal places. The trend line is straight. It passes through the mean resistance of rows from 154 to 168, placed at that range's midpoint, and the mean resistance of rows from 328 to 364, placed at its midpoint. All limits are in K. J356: 0.05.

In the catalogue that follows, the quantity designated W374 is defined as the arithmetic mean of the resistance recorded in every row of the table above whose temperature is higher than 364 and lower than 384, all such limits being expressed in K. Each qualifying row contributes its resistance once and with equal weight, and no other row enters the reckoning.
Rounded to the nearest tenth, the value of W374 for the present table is 19.3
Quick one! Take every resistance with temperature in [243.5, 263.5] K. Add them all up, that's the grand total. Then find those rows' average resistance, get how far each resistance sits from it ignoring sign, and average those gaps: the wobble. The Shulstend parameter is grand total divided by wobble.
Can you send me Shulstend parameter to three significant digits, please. 151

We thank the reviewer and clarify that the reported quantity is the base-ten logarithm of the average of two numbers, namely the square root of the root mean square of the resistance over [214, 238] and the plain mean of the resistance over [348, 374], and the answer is 1.07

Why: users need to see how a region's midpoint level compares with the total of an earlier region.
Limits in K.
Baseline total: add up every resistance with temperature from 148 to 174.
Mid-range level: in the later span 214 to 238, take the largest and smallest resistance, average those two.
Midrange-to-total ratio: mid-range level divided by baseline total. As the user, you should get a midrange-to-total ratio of 0.21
